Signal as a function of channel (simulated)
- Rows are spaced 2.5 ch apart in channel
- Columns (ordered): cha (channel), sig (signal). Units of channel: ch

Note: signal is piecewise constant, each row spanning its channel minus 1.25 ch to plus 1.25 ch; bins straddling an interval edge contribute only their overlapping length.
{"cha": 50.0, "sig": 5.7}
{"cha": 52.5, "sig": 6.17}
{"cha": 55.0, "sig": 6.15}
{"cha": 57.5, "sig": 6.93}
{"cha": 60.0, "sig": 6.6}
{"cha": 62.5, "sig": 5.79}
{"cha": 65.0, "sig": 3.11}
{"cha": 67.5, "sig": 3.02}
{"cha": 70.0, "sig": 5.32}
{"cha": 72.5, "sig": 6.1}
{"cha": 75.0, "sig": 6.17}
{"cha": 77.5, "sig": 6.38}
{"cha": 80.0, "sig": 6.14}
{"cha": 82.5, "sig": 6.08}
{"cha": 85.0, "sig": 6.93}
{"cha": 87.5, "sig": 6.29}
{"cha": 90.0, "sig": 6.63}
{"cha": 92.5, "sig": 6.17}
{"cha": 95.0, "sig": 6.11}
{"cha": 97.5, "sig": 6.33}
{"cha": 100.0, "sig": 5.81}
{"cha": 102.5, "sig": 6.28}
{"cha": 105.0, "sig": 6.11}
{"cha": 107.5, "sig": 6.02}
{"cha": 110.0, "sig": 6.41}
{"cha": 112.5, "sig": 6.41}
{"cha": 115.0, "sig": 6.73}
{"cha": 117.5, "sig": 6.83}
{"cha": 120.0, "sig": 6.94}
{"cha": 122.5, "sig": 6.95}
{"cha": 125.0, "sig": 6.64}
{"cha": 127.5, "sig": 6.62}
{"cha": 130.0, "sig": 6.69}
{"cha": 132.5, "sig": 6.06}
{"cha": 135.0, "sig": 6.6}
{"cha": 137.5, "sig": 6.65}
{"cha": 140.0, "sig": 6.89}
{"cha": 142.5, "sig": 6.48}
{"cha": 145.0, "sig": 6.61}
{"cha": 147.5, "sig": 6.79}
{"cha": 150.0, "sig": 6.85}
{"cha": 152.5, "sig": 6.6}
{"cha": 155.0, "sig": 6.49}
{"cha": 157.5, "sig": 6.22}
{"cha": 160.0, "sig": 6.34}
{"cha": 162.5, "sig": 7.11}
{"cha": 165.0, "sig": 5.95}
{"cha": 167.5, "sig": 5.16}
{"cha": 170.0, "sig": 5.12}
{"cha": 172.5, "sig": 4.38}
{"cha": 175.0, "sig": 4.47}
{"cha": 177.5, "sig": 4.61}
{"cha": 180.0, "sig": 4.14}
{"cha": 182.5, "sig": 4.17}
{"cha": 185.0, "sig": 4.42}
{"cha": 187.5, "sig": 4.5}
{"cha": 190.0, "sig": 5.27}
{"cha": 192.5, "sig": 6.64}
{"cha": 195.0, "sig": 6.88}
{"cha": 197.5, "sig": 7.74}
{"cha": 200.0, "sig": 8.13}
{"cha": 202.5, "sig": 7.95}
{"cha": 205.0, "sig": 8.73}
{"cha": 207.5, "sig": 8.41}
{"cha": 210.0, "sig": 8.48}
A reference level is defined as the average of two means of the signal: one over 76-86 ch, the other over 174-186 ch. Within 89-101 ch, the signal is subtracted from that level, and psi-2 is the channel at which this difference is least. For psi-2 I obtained 90.0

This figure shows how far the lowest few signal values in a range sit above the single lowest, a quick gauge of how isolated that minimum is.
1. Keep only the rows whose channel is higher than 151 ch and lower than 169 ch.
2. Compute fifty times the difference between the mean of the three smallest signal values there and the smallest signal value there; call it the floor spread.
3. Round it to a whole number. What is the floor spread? 31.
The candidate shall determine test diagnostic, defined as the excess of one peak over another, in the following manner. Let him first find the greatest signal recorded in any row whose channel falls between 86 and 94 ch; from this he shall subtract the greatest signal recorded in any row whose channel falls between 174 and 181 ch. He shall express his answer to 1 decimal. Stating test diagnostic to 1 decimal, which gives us 2.0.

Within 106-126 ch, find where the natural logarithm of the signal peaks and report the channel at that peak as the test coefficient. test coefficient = 122.5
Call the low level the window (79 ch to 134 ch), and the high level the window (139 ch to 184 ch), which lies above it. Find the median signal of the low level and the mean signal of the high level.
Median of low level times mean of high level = 36.9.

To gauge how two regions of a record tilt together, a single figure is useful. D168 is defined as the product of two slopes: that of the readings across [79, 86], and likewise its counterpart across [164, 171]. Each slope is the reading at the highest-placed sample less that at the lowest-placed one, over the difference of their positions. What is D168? -0.026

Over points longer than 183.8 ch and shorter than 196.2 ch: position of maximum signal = 195.0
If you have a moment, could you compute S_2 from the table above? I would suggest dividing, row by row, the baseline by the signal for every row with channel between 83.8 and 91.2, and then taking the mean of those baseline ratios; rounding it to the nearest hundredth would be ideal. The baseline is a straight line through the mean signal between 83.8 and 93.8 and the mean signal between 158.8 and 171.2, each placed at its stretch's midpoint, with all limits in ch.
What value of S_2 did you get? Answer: 0.99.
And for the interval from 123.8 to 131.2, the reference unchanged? 0.93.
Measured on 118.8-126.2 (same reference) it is 0.91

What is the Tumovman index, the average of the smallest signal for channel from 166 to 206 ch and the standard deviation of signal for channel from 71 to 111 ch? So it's 2.2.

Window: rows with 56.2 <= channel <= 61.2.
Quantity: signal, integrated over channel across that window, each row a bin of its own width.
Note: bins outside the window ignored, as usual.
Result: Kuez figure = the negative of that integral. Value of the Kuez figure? -33.8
